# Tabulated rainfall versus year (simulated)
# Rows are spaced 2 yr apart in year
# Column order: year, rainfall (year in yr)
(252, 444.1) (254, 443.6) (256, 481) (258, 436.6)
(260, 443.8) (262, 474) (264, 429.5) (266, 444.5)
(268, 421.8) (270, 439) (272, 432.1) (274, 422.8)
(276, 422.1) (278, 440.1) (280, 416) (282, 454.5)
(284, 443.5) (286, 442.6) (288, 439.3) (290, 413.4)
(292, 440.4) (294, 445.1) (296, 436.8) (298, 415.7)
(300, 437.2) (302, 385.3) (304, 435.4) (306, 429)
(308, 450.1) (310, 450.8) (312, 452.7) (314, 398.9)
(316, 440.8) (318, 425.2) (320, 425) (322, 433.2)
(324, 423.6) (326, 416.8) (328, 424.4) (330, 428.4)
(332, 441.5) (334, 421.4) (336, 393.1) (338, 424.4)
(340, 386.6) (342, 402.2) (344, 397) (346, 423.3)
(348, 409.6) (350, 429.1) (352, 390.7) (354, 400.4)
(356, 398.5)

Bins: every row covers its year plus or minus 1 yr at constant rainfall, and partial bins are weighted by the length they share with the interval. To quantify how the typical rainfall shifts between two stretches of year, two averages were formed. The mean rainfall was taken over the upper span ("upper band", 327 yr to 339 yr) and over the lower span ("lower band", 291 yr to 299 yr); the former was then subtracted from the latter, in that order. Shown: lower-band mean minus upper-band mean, 12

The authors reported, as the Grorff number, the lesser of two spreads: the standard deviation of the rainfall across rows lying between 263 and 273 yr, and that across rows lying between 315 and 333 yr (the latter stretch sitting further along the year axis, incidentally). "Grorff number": 8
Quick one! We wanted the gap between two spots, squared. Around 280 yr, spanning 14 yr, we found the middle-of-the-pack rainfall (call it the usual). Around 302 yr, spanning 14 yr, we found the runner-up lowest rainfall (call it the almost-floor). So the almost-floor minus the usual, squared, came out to 595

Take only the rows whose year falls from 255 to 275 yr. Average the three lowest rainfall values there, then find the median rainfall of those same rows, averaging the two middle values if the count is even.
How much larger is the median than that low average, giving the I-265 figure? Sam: 13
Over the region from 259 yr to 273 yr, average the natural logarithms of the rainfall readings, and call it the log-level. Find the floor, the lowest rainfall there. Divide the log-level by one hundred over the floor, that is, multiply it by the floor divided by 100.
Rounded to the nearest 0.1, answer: 25.7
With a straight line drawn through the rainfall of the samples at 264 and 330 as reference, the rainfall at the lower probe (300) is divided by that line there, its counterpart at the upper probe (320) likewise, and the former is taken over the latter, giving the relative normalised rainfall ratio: 1.03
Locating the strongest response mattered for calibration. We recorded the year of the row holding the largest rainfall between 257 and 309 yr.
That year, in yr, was 262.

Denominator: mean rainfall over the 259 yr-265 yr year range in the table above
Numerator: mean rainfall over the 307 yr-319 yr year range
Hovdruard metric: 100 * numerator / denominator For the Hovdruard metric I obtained 97.2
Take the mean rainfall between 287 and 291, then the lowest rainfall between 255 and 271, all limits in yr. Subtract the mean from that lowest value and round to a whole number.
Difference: -5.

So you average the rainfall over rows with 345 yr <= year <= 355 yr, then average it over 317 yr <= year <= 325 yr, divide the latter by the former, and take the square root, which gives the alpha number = 1.02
